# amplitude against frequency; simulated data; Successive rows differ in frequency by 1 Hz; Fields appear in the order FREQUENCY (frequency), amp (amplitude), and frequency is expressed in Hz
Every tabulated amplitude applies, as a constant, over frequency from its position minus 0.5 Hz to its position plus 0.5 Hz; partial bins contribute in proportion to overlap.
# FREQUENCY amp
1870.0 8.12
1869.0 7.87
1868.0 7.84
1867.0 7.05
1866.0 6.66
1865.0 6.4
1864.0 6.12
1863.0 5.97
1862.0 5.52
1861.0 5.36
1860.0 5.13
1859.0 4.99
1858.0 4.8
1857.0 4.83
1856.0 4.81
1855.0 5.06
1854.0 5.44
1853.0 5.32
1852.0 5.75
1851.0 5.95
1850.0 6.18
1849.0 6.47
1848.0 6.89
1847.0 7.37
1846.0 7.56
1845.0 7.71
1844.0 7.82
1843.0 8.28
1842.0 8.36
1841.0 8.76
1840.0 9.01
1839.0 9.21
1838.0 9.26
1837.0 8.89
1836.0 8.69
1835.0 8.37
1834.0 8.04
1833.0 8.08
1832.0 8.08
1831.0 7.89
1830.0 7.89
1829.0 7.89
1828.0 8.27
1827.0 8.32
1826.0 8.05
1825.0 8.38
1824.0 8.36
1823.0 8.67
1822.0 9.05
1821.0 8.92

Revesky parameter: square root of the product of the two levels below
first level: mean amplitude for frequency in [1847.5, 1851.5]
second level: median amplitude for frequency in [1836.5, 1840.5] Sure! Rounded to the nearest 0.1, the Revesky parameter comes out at 7.6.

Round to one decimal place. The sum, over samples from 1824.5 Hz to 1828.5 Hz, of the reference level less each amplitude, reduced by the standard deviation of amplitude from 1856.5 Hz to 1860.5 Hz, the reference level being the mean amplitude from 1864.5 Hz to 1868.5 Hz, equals -5.2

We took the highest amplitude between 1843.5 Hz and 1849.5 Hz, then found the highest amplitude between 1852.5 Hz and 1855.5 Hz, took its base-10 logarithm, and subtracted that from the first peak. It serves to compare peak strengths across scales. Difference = 7.08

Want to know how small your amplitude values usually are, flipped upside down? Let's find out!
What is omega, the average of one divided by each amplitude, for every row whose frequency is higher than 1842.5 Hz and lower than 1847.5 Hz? 0.129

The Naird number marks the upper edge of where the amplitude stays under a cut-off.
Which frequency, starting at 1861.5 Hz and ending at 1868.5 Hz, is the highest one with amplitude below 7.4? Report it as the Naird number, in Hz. 1867.0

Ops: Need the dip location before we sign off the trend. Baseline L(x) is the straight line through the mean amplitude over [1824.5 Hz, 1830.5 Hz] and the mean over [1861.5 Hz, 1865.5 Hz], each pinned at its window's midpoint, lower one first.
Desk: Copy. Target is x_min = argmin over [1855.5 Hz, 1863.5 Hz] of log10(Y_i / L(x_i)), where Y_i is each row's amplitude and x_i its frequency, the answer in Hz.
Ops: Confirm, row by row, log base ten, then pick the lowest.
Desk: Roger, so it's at 1856.0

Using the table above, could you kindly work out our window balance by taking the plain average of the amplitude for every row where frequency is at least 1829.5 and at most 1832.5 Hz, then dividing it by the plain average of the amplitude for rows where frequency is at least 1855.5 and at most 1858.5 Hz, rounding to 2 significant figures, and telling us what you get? 1.7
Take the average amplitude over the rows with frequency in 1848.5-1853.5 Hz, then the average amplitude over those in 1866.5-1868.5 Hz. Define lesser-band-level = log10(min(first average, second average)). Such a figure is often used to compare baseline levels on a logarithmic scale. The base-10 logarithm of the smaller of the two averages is 0.773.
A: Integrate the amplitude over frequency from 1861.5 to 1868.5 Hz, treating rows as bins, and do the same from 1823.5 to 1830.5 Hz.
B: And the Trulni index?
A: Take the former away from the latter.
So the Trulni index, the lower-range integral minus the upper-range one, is 12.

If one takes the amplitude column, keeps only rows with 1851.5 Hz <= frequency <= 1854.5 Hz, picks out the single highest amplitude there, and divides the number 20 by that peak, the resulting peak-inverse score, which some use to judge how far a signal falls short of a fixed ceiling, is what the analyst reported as 3.48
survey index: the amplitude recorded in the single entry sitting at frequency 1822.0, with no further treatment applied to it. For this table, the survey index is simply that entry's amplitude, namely 9.05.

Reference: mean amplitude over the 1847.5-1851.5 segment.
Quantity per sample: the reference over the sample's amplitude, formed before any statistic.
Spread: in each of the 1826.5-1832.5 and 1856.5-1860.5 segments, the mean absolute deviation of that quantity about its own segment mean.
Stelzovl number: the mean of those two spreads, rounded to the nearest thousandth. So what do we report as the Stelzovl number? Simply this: 0.024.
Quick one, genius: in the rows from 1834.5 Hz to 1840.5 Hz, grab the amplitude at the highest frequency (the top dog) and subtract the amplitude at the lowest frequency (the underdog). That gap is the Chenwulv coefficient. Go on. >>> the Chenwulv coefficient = 0.6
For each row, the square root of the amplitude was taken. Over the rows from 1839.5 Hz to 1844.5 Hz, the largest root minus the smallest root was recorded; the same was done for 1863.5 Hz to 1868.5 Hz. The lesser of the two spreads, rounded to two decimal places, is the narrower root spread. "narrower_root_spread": 0.21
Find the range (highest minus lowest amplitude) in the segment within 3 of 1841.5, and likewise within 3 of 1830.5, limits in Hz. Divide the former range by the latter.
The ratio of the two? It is 3.7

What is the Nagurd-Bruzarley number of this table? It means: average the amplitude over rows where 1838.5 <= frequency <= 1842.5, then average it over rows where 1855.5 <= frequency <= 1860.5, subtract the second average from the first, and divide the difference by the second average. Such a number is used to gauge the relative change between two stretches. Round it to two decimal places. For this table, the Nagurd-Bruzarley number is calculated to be 0.80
